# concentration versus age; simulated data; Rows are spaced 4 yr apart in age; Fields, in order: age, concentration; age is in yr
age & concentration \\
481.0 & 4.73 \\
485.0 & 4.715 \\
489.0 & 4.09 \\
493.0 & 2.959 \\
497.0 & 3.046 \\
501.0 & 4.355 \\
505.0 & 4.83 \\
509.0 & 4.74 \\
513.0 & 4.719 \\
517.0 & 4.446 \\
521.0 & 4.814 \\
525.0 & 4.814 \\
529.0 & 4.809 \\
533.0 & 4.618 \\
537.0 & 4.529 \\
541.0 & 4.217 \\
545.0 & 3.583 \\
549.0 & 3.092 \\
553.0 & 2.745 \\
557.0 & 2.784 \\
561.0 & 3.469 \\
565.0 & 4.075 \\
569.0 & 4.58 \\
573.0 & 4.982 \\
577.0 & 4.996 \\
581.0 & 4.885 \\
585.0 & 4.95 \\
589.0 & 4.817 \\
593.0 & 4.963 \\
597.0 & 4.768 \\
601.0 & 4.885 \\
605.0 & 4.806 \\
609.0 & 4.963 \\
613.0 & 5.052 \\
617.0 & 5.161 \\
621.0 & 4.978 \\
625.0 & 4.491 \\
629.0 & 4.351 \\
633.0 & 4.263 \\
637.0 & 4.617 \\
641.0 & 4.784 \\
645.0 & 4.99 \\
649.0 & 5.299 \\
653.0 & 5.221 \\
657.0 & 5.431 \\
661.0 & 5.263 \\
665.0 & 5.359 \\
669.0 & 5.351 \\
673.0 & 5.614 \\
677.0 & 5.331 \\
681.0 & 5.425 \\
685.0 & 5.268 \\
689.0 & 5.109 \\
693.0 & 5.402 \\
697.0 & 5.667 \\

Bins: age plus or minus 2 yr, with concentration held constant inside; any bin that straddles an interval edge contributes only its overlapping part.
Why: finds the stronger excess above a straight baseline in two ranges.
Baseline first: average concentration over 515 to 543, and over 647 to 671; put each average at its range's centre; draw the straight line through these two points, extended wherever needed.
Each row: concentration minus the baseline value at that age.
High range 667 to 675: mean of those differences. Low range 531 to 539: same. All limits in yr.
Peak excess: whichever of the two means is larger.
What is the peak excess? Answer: 0.10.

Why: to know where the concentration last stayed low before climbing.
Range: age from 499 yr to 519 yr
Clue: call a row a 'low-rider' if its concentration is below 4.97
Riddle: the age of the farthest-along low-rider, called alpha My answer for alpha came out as 517.0 yr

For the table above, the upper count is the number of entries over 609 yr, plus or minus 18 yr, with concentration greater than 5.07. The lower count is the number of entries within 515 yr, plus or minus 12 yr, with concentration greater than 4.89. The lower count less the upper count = -1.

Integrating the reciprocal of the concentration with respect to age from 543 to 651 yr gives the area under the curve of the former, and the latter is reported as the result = 25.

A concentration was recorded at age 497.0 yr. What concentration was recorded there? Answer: 3.046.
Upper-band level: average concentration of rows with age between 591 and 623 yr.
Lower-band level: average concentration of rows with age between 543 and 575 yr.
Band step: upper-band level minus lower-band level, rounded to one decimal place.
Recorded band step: 1.3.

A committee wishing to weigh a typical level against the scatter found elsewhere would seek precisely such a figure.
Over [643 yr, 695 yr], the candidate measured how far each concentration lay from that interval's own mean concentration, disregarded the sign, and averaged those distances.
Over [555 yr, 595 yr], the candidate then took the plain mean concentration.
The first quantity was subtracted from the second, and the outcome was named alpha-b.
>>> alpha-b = 4.34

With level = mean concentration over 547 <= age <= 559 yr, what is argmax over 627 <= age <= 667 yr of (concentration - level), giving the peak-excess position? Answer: 657.0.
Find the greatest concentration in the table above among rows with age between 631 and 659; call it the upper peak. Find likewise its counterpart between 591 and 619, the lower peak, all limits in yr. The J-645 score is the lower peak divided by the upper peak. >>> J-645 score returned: 0.95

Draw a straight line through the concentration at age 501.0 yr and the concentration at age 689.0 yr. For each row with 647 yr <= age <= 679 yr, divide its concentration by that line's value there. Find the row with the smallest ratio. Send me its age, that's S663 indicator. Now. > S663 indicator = 653.0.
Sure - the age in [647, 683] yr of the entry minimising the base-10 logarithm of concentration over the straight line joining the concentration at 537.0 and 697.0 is 677.0 yr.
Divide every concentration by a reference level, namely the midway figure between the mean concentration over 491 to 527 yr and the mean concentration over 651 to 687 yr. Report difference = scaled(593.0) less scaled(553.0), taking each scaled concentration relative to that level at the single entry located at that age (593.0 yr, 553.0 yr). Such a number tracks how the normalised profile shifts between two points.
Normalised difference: 0.46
